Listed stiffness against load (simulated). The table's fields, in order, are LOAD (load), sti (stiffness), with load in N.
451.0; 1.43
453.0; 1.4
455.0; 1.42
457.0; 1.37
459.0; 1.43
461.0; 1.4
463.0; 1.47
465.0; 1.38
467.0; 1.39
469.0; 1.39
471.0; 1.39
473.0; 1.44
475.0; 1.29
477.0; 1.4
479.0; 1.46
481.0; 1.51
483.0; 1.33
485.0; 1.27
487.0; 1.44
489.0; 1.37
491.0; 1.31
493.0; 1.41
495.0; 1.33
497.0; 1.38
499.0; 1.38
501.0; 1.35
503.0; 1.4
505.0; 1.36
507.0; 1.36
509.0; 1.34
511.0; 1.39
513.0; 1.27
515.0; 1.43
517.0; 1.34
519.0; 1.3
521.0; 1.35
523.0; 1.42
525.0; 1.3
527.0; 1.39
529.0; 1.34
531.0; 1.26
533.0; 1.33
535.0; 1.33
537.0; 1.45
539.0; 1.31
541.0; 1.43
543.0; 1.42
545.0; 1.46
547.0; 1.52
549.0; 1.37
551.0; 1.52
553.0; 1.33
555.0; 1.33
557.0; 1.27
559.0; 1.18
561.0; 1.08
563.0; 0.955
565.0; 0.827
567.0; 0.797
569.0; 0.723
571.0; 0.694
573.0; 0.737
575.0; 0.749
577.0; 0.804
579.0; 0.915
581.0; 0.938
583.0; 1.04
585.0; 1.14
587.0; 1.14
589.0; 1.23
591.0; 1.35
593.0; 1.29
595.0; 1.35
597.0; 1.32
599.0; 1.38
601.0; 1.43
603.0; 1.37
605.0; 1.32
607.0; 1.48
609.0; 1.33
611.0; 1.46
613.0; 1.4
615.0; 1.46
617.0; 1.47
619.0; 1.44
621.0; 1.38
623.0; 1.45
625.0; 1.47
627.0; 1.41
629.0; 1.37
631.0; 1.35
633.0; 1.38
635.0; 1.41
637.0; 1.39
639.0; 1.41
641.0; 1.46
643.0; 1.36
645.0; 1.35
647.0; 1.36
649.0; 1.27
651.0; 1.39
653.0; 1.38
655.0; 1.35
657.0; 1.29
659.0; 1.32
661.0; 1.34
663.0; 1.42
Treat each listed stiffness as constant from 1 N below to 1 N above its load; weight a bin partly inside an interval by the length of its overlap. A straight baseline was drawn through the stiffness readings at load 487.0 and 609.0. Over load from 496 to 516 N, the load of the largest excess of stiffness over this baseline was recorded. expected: 515.0 N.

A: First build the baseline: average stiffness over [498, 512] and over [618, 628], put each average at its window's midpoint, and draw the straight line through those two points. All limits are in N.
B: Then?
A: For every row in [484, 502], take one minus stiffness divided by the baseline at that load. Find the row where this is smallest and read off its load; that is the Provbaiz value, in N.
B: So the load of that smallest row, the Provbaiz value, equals 487.0 N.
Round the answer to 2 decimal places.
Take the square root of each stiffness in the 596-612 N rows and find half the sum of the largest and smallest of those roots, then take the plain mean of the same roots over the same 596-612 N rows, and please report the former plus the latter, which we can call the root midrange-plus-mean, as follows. 2.36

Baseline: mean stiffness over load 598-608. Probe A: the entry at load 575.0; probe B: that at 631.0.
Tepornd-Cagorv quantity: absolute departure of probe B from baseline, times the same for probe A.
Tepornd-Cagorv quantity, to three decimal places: 0.030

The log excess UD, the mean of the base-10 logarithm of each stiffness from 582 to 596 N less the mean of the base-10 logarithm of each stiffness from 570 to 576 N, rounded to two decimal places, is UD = 0.22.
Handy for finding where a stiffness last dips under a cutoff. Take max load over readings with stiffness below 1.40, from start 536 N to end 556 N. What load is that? 555.0 N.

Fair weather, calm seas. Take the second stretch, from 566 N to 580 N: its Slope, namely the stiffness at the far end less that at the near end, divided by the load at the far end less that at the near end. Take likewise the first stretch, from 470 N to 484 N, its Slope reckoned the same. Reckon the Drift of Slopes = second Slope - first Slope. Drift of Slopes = 0.015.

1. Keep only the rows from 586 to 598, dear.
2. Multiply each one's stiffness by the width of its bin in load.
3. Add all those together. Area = 15.4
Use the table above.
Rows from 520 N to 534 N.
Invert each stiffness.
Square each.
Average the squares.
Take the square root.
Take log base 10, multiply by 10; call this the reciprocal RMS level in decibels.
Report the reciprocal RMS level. -1.27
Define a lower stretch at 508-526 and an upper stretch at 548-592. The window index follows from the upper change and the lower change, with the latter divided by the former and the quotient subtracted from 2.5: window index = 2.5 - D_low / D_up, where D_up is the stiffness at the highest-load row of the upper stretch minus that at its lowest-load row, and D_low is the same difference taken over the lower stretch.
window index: 0.5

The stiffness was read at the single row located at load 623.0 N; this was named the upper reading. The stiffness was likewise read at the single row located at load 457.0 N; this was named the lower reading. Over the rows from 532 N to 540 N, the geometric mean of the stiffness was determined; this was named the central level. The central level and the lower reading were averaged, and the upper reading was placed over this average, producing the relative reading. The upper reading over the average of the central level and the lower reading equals 1.06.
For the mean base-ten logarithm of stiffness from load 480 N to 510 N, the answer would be 0.136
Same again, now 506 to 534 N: 0.128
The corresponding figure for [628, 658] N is 0.136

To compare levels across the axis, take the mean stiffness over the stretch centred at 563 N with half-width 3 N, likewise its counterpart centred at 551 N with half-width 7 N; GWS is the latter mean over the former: 1.47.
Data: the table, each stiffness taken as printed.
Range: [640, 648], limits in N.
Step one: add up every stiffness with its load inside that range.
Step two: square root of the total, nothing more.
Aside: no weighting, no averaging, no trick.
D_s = 2.352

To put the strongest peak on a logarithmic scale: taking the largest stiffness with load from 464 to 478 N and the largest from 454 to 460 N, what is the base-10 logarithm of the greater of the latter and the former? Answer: 0.158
